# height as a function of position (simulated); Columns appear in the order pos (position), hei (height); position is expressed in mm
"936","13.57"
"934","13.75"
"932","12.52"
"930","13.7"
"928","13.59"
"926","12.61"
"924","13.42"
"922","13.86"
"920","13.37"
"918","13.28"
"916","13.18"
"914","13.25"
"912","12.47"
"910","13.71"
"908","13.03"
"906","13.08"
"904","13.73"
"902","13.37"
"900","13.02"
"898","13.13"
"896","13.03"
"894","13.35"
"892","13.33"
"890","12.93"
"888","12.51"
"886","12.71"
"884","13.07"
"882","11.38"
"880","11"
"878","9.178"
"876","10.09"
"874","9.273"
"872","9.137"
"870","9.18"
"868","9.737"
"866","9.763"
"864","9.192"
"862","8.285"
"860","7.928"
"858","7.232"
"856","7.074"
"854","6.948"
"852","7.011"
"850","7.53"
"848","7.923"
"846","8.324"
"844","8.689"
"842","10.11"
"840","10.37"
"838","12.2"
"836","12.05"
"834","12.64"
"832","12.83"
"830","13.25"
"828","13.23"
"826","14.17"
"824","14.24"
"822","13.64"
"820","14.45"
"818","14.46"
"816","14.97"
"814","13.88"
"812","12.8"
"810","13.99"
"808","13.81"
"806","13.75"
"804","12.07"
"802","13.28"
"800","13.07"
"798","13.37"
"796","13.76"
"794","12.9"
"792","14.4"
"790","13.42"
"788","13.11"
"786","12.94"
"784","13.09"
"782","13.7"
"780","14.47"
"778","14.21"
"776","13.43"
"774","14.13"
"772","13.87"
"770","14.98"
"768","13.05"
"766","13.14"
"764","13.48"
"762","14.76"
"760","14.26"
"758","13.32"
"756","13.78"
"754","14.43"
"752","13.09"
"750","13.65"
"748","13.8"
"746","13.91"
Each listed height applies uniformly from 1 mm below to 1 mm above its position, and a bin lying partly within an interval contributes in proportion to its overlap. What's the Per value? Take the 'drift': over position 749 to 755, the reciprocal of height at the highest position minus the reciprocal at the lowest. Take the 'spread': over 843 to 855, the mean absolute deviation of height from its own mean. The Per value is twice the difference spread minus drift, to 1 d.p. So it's 1.2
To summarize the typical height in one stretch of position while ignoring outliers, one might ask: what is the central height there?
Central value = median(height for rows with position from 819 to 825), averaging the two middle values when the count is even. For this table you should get 14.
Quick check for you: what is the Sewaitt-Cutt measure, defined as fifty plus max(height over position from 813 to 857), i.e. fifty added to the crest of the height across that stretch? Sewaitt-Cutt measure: 65.0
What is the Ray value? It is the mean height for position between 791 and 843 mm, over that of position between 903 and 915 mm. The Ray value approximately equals 1.0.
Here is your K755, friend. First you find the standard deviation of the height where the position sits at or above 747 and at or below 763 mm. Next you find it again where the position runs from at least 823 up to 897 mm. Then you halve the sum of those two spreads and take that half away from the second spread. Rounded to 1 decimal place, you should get 0.9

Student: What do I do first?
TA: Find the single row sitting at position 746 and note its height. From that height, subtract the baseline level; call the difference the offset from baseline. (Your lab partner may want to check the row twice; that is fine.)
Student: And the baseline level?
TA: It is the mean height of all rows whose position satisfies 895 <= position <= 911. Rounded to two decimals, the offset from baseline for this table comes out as 0.65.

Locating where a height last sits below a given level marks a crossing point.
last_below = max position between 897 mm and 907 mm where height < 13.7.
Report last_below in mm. 906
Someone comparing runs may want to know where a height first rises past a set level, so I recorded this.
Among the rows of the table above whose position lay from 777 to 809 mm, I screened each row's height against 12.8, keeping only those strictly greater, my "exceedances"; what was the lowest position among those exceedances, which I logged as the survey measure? 778 mm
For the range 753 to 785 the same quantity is 754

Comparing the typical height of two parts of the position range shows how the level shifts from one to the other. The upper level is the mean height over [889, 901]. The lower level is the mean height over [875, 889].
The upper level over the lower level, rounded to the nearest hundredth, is 1.15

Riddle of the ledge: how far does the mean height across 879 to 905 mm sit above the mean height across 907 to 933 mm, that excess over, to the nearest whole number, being 0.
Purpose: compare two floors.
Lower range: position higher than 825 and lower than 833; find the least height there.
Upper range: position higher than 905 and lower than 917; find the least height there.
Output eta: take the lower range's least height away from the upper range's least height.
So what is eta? 0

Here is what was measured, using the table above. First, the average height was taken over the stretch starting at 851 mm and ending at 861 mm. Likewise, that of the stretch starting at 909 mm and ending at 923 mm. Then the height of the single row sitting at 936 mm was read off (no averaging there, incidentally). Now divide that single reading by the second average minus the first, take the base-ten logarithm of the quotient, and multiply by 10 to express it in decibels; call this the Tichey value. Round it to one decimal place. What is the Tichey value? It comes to 3.5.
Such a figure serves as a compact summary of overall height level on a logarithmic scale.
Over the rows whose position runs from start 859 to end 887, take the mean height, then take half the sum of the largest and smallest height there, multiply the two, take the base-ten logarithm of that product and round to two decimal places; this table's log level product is 2.02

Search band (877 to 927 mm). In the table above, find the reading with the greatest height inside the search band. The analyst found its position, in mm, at 922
